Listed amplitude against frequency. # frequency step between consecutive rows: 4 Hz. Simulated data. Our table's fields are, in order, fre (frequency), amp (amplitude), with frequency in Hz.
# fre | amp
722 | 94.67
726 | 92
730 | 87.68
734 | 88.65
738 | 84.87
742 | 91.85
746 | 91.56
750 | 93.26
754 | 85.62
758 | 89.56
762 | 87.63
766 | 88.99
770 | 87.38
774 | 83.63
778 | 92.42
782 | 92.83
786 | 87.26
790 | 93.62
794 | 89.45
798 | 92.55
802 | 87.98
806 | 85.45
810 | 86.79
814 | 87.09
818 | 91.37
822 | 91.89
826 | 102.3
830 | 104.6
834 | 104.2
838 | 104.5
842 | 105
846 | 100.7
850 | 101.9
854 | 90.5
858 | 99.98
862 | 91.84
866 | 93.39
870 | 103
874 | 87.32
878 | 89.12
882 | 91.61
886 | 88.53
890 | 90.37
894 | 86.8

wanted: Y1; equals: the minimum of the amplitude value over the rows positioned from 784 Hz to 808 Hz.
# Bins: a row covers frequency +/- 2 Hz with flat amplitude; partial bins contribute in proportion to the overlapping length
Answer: 85.45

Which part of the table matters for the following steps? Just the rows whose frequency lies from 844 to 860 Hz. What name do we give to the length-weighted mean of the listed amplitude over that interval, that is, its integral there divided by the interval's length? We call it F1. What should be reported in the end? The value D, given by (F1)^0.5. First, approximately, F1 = 98.3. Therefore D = 9.91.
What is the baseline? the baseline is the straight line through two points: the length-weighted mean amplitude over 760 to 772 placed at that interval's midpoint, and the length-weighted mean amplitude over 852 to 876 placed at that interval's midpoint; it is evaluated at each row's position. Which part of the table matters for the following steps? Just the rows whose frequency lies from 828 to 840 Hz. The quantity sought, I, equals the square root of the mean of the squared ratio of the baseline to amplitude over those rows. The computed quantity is 0.88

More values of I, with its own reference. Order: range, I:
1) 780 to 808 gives 1.00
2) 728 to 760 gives 0.97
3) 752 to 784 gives 1.00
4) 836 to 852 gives 0.90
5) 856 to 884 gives 1.02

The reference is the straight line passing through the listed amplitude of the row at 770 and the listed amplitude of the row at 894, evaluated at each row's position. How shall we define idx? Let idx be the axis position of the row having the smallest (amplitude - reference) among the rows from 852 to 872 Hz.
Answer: 854 Hz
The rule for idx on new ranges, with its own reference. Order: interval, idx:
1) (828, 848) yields 846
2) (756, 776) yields 774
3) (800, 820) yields 806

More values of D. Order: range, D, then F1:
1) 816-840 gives 9.99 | 99.8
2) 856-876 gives 9.75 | 95.1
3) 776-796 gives 9.55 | 91.1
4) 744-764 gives 9.46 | 89.5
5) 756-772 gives 9.40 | 88.4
